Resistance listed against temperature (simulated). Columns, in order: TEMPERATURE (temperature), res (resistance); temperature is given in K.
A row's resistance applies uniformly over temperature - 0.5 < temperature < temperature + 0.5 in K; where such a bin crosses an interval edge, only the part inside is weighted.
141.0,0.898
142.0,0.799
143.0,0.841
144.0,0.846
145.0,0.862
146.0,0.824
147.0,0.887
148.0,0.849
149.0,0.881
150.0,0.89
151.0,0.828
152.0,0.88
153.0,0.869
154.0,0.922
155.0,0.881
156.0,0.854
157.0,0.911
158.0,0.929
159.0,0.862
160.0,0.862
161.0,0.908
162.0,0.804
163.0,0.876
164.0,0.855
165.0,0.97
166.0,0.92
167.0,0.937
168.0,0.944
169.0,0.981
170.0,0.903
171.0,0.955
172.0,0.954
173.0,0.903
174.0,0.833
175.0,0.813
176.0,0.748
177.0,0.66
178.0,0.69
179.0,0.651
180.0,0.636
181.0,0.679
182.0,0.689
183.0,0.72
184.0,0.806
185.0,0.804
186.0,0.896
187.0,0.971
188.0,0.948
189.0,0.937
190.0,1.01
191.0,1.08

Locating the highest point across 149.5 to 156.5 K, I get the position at 154.0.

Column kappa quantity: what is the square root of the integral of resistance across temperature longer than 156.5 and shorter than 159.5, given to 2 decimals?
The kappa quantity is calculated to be 1.64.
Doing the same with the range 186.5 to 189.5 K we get 1.69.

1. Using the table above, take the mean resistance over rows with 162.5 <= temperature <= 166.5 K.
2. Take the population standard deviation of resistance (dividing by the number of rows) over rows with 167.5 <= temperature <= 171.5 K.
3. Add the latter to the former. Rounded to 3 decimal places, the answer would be 0.933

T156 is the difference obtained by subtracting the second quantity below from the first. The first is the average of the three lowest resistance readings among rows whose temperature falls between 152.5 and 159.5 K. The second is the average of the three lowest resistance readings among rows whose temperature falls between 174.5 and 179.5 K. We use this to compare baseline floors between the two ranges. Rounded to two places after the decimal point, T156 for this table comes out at 0.19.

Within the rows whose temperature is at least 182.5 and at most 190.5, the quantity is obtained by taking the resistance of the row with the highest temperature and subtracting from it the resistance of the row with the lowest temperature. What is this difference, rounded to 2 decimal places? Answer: 0.29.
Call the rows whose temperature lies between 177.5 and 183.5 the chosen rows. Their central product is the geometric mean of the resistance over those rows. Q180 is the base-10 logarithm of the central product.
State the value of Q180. -0.169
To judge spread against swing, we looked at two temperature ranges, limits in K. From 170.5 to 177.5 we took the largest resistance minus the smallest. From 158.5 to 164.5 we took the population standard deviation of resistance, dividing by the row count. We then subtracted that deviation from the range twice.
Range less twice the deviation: 0.23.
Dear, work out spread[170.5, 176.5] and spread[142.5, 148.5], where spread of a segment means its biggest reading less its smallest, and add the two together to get 0.270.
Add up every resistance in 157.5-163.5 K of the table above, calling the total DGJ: 5.24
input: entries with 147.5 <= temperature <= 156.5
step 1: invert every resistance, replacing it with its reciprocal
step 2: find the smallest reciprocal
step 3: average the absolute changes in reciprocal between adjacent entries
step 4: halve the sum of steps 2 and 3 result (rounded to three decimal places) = 0.566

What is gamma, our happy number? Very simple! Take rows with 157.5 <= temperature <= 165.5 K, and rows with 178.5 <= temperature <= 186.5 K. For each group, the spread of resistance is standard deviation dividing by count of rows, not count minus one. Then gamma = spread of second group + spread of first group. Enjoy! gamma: 0.13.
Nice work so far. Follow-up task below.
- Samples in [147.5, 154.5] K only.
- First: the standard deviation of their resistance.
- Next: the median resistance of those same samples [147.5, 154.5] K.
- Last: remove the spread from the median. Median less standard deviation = 0.85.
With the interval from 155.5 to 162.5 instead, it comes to 0.82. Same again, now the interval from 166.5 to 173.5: 0.92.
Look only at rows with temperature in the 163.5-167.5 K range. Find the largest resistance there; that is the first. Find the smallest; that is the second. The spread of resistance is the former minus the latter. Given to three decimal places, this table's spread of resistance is 0.115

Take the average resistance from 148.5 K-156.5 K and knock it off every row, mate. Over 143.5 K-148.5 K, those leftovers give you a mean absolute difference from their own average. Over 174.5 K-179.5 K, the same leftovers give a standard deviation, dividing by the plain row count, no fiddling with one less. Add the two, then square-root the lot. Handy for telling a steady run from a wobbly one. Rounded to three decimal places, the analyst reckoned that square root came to 0.278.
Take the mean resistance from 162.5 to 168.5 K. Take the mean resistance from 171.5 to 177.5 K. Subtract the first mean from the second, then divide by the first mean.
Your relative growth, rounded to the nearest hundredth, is -0.11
